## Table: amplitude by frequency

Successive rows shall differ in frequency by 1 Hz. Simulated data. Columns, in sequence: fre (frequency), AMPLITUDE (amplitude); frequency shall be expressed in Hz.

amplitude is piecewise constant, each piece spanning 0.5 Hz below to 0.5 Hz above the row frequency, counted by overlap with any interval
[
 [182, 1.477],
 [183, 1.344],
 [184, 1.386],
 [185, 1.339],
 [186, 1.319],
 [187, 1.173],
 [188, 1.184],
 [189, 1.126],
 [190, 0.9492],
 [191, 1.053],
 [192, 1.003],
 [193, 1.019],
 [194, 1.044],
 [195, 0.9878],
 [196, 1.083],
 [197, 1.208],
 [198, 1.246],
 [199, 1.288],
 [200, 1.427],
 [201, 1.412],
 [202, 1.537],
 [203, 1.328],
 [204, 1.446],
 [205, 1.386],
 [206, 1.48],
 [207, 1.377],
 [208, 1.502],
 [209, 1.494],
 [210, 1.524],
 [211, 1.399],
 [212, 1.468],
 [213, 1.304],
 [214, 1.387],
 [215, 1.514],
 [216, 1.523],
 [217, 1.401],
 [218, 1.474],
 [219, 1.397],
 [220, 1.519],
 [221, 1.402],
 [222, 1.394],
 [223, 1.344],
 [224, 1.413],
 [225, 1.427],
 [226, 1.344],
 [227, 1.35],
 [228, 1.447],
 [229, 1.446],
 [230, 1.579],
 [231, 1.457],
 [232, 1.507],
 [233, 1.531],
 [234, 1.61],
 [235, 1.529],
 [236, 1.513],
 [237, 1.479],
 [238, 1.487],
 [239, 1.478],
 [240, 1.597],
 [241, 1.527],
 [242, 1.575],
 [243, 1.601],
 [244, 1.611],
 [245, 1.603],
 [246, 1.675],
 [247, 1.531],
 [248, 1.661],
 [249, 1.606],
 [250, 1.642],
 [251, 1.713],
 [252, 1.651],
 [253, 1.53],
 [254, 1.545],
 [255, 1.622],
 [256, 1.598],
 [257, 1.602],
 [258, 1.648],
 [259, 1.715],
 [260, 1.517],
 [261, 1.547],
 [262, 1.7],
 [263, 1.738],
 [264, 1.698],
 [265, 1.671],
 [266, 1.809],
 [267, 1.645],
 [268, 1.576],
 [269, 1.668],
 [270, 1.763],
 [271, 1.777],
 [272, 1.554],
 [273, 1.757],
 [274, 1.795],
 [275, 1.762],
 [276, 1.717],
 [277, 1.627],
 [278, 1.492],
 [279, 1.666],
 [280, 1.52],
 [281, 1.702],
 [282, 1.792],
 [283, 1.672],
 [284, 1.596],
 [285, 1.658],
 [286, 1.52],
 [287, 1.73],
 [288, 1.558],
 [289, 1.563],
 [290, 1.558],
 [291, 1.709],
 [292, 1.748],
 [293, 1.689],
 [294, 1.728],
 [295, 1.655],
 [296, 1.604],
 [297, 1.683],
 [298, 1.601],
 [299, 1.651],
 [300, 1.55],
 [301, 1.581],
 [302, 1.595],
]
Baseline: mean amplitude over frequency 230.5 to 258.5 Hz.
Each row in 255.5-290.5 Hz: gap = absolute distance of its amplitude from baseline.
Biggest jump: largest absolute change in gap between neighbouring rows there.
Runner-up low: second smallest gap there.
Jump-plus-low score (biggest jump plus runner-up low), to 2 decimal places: 0.19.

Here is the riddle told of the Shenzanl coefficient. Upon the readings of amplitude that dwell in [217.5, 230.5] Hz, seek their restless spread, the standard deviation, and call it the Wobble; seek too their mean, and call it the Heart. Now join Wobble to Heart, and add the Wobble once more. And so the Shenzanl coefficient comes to 1.56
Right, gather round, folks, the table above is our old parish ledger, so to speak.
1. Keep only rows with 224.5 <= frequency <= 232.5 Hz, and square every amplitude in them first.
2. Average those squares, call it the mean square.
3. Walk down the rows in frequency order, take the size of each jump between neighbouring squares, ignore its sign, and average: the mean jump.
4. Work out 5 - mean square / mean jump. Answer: -5.2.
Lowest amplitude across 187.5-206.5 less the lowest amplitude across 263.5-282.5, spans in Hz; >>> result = -0.54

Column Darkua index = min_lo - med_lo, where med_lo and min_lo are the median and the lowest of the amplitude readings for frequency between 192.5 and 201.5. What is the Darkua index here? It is -0.22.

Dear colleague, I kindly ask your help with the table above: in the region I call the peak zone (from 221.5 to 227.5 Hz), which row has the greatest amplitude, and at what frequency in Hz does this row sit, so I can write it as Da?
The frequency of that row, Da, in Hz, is 225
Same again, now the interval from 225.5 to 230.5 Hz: 230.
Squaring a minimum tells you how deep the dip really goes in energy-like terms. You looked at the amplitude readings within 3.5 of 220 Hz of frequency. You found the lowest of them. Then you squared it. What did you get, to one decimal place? 1.8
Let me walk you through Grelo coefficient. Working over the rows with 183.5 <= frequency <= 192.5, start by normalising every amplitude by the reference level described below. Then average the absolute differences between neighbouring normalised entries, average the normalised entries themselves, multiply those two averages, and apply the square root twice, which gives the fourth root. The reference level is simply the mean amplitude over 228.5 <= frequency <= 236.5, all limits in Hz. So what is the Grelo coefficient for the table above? 0.44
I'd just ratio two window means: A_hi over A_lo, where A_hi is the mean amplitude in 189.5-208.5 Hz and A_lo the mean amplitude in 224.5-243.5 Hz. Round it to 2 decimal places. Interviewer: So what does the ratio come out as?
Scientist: 0.83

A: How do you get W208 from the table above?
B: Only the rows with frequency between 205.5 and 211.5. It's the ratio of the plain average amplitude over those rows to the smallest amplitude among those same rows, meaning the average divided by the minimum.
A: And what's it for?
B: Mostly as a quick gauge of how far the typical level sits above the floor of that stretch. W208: 1.06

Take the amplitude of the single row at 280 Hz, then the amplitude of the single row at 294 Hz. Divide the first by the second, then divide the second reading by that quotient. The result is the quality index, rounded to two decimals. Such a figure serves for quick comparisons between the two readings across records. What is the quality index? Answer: 1.96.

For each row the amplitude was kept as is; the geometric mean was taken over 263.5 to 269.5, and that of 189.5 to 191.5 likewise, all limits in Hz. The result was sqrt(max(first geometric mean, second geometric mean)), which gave 1.29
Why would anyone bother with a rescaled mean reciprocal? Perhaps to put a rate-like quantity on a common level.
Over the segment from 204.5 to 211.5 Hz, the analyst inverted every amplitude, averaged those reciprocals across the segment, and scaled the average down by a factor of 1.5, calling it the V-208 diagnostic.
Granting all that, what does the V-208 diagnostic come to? 0.46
